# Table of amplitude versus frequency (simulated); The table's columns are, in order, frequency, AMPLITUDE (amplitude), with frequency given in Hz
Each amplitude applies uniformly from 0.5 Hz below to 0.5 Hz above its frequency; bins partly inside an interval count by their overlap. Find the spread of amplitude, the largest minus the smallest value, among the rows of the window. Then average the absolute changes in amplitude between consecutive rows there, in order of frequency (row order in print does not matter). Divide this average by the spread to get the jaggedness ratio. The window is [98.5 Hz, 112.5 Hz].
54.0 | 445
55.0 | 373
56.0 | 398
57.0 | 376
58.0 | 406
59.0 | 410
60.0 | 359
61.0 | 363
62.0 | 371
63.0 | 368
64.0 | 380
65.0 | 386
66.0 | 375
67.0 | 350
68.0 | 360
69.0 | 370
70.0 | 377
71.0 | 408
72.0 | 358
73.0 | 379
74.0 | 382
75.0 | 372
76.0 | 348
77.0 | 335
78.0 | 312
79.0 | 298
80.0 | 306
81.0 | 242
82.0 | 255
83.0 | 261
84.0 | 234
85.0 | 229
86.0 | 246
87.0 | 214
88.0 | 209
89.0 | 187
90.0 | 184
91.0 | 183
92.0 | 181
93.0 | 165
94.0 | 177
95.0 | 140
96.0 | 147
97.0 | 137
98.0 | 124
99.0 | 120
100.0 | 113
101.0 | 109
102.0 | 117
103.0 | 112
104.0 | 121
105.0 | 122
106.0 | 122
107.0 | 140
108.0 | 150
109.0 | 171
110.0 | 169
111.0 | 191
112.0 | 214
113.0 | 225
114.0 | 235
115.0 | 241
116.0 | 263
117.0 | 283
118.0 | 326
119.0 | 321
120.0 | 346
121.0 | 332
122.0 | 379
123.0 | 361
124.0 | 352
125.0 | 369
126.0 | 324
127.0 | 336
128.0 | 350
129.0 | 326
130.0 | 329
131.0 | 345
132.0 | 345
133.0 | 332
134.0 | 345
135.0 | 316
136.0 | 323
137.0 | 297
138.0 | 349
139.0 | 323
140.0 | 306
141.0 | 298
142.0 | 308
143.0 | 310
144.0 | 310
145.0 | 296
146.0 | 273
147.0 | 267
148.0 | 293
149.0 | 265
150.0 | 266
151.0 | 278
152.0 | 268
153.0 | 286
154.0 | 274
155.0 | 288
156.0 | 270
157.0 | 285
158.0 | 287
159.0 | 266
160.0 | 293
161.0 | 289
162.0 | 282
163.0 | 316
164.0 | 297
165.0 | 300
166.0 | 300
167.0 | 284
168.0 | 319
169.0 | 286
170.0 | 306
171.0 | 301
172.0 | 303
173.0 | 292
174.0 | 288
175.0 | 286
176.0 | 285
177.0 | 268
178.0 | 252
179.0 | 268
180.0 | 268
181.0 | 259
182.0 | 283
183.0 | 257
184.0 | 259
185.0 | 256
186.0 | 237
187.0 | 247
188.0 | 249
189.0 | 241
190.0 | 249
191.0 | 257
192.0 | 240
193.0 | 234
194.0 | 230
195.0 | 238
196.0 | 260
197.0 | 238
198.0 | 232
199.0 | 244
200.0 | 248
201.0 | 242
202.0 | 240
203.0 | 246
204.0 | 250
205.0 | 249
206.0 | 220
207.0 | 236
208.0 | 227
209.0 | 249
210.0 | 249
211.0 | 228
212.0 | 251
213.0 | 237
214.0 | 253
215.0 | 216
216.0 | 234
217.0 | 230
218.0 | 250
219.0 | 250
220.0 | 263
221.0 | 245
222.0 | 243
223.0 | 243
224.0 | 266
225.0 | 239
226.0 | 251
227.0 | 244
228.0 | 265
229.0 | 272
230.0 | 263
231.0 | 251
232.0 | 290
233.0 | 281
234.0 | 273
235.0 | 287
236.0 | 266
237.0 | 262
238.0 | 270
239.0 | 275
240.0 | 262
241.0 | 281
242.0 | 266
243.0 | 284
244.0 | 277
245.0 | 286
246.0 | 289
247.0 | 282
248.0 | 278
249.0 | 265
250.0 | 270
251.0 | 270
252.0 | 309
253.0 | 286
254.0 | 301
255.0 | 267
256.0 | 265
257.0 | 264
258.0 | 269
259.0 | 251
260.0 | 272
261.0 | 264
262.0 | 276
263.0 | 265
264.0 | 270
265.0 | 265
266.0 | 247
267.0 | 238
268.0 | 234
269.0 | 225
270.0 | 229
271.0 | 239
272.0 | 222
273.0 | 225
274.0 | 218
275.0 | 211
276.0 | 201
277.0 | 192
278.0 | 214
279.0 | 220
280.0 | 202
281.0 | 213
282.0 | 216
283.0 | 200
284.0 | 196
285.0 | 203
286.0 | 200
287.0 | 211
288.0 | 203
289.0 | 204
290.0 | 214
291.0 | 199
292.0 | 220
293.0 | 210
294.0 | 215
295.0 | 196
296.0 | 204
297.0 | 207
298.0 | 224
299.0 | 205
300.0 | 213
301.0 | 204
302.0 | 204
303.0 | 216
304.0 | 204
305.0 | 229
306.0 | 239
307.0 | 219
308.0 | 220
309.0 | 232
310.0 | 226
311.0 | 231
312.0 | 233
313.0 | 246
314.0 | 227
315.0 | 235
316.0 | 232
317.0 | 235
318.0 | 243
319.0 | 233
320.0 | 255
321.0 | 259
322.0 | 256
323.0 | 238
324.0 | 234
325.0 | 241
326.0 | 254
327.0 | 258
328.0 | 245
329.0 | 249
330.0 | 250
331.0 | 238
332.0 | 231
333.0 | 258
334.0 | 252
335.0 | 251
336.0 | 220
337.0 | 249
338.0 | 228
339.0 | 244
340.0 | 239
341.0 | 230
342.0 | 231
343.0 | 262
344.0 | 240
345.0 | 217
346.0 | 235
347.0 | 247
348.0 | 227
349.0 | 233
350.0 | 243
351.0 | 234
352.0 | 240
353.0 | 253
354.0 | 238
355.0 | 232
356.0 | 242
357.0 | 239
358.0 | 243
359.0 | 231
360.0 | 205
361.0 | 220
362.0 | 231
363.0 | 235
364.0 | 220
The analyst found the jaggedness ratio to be 0.10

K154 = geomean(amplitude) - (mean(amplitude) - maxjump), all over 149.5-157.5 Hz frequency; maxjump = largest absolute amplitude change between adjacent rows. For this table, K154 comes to 18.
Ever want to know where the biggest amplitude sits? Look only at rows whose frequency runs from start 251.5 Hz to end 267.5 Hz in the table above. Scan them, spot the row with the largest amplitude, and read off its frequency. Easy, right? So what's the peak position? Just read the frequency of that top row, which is 252.0 Hz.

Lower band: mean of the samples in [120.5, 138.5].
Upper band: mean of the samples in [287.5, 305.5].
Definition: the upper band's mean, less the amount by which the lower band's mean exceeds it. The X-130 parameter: 80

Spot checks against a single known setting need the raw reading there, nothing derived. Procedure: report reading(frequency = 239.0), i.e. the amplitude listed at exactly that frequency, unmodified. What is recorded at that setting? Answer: 275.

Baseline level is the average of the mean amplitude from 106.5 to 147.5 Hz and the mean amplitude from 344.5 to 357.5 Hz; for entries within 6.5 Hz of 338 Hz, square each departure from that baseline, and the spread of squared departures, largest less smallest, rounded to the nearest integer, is 2077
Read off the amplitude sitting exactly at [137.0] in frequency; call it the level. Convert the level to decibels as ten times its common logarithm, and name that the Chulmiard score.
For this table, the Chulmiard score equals 24.7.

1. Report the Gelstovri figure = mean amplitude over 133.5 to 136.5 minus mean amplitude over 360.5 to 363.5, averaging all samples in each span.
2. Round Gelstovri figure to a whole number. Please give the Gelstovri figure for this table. 99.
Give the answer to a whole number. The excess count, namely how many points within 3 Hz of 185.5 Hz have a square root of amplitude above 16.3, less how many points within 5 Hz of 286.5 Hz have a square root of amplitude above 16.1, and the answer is 0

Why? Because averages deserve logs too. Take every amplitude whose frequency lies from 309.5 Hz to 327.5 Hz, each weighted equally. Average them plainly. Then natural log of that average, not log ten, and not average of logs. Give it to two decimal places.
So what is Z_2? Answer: 5.48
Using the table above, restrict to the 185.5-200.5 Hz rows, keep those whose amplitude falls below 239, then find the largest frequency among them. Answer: 198.0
